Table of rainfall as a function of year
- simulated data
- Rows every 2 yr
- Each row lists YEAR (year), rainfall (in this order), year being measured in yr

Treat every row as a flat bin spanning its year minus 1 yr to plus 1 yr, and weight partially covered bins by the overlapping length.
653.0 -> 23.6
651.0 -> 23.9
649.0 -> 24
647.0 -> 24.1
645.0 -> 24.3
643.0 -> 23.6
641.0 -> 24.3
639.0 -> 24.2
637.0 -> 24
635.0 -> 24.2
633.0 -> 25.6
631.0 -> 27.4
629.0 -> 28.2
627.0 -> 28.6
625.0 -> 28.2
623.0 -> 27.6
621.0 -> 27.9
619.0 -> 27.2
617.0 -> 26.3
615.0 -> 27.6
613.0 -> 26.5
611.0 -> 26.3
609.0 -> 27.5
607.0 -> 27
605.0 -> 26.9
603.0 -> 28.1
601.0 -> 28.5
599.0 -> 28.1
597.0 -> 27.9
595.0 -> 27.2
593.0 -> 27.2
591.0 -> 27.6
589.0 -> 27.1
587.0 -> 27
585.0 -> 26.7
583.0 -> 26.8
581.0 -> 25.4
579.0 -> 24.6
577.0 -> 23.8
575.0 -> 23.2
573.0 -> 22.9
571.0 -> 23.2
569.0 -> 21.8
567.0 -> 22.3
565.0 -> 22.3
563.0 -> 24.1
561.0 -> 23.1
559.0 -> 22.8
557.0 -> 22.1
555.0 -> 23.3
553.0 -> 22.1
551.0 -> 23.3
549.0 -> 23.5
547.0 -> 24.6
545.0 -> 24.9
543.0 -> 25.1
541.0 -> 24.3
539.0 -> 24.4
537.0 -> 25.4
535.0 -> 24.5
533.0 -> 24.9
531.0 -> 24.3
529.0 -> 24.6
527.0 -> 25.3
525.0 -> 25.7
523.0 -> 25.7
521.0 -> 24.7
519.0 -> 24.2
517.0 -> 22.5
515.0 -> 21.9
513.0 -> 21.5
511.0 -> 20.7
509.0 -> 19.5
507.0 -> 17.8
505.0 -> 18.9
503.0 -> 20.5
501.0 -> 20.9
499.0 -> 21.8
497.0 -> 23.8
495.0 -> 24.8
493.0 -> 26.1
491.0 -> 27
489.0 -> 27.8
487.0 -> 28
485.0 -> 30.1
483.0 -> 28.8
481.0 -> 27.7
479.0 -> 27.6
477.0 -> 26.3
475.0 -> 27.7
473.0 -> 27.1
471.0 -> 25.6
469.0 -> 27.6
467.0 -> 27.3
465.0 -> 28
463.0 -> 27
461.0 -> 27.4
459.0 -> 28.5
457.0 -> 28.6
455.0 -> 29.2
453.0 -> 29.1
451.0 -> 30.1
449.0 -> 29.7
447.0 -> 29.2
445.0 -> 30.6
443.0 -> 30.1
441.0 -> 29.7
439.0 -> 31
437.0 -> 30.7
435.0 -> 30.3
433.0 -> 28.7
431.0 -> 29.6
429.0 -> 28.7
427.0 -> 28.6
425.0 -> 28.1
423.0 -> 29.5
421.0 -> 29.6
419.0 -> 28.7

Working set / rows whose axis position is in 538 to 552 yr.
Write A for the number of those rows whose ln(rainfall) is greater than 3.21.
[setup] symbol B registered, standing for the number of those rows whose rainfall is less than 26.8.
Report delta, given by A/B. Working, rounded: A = 2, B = 7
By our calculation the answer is 0.3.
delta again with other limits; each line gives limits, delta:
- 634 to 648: 0.0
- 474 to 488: 7.0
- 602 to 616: 3.5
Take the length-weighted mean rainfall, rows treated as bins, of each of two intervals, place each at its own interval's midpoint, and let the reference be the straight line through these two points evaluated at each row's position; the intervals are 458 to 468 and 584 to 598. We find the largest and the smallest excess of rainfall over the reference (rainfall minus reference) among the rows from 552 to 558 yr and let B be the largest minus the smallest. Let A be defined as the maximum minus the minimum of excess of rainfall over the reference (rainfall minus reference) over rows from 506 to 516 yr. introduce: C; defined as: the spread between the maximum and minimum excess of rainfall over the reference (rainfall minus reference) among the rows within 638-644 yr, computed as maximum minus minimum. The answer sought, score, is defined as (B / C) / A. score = 0.42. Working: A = 4.1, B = 1.2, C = 0.7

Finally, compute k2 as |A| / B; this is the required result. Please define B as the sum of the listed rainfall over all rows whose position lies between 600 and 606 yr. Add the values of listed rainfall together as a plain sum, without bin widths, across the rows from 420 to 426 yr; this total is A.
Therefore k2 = 1.04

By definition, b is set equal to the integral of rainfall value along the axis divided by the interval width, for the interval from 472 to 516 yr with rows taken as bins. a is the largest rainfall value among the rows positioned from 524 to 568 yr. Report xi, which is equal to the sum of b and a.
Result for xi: 50.1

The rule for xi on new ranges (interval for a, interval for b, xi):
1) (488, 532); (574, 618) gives 54.5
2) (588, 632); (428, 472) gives 57.5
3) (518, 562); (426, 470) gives 54.8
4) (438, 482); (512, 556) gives 55.1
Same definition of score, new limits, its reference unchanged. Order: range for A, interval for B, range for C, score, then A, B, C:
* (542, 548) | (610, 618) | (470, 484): 0.83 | 0.5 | 1.3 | 3.2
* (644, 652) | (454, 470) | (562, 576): 2.50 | 0.4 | 2.2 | 2.3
